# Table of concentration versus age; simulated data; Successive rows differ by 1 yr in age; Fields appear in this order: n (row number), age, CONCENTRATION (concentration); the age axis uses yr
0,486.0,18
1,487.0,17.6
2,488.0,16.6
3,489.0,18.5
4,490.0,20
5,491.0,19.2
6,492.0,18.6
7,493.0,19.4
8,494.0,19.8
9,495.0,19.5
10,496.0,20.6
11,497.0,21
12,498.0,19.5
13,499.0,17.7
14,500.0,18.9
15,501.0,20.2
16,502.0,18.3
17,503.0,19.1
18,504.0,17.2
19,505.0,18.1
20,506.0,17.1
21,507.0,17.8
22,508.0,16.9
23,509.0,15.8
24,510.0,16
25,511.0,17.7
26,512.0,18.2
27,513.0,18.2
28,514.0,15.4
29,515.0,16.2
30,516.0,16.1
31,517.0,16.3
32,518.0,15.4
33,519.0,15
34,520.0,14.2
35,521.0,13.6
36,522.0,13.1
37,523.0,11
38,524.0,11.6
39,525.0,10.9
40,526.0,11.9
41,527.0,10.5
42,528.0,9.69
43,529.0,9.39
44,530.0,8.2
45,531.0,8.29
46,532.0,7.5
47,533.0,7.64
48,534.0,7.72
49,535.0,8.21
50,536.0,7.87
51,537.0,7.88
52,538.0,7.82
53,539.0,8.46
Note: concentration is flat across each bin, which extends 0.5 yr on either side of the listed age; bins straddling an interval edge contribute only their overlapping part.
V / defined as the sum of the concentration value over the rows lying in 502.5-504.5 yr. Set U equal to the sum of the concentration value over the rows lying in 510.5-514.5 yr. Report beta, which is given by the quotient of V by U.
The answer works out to 0.52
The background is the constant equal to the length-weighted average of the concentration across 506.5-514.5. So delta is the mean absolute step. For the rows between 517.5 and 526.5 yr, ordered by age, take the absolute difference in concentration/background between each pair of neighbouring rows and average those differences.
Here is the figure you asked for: 0.049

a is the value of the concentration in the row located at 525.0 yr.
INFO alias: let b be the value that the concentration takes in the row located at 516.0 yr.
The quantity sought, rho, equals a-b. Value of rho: -5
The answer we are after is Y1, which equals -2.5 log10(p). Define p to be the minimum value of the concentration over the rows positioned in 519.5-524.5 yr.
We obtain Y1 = -2.6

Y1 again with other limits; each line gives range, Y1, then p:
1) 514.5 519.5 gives -2.9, 15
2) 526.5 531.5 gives -2.3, 8.2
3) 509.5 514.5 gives -3.0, 15.4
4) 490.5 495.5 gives -3.2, 18.6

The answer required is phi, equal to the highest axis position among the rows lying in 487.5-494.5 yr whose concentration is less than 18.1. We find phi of 488.0 yr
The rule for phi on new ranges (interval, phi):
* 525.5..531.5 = 531.0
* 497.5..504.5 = 504.0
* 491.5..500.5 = 499.0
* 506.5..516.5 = 516.0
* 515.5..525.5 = 525.0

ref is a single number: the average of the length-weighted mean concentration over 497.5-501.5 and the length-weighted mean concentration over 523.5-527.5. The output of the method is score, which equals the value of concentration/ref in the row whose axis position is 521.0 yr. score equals 0.90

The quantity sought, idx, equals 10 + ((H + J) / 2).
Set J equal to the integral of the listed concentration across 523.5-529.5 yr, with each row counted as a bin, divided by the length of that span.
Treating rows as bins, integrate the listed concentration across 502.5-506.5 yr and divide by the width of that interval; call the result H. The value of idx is 24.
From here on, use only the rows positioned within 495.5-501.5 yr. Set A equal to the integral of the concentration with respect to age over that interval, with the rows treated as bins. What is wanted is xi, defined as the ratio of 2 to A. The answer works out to 0.017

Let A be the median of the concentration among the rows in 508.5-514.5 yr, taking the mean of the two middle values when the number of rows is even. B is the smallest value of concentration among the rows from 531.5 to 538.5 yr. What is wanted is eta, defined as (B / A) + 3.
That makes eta 3.4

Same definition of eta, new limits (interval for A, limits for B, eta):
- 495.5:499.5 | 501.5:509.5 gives 3.8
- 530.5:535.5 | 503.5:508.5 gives 5.2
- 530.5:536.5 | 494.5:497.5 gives 5.5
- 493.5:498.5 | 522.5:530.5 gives 3.4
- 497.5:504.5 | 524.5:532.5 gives 3.4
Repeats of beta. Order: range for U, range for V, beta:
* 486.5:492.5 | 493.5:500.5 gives 1.24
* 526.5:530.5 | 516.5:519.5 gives 1.24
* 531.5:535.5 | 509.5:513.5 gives 2.26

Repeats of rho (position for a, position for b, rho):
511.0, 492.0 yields -1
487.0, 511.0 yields 0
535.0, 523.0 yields -3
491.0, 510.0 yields 3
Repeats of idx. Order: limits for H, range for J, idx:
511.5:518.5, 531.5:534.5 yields 22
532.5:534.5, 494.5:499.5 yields 24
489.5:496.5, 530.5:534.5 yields 24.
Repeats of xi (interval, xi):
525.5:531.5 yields 0.035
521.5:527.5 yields 0.029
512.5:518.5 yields 0.020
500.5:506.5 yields 0.018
